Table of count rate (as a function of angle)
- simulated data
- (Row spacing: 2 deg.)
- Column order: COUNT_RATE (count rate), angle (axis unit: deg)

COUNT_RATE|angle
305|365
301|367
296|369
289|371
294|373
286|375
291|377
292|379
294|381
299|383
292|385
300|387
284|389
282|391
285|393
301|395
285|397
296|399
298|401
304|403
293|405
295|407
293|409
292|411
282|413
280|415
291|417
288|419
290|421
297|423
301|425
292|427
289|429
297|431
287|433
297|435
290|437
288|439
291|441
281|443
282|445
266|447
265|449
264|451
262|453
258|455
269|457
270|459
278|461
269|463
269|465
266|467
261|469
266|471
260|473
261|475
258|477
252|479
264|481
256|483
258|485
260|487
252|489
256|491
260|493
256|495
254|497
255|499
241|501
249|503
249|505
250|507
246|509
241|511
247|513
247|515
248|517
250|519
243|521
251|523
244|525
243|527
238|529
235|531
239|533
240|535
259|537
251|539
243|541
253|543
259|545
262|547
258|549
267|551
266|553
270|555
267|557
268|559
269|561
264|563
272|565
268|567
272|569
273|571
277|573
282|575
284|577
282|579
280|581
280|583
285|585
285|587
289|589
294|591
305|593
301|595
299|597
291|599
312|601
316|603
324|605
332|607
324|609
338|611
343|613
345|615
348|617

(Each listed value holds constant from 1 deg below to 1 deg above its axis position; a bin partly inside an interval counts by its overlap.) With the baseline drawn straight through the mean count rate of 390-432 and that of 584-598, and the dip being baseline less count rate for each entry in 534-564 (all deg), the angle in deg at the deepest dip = 535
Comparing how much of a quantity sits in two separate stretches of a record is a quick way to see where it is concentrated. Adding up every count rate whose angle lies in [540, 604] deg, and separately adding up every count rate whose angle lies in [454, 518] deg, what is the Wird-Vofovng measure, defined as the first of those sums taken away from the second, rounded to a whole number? -667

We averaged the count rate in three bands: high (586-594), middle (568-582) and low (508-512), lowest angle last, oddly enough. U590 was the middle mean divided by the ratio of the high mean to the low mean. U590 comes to 231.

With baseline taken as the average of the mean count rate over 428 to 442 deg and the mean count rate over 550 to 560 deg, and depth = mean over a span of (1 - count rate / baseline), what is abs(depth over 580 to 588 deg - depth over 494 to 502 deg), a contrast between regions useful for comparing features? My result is 0.11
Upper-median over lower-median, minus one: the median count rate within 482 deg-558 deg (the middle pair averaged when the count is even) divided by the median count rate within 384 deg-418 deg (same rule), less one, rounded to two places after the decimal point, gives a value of -0.14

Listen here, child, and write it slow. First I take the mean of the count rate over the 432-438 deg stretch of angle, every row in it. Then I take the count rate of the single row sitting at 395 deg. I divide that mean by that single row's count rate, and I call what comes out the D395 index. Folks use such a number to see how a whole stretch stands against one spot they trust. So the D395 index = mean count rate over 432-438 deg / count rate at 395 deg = 0.97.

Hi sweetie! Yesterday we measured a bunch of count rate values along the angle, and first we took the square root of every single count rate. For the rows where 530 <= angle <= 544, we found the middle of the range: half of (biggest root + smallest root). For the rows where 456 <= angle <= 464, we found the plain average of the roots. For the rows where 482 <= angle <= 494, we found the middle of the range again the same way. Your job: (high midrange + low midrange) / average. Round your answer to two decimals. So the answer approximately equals 1.92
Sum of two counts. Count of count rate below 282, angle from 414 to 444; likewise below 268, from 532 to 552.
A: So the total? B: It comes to 12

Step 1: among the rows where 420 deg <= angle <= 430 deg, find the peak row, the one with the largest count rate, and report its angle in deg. 425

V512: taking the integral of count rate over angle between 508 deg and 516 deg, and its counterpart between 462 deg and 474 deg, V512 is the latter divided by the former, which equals 1.62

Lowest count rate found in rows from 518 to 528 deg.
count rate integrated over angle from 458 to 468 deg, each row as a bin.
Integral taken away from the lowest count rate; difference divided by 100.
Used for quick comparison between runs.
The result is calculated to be -24.6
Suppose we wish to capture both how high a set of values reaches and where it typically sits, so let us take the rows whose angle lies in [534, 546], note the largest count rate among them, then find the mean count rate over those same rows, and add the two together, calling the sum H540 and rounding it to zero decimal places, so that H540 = 510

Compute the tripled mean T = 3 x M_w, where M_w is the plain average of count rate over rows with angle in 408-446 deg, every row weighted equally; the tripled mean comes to 870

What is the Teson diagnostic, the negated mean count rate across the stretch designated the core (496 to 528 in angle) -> -247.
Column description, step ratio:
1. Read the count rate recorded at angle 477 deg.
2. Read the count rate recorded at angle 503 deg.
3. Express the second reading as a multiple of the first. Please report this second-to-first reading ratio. 0.97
